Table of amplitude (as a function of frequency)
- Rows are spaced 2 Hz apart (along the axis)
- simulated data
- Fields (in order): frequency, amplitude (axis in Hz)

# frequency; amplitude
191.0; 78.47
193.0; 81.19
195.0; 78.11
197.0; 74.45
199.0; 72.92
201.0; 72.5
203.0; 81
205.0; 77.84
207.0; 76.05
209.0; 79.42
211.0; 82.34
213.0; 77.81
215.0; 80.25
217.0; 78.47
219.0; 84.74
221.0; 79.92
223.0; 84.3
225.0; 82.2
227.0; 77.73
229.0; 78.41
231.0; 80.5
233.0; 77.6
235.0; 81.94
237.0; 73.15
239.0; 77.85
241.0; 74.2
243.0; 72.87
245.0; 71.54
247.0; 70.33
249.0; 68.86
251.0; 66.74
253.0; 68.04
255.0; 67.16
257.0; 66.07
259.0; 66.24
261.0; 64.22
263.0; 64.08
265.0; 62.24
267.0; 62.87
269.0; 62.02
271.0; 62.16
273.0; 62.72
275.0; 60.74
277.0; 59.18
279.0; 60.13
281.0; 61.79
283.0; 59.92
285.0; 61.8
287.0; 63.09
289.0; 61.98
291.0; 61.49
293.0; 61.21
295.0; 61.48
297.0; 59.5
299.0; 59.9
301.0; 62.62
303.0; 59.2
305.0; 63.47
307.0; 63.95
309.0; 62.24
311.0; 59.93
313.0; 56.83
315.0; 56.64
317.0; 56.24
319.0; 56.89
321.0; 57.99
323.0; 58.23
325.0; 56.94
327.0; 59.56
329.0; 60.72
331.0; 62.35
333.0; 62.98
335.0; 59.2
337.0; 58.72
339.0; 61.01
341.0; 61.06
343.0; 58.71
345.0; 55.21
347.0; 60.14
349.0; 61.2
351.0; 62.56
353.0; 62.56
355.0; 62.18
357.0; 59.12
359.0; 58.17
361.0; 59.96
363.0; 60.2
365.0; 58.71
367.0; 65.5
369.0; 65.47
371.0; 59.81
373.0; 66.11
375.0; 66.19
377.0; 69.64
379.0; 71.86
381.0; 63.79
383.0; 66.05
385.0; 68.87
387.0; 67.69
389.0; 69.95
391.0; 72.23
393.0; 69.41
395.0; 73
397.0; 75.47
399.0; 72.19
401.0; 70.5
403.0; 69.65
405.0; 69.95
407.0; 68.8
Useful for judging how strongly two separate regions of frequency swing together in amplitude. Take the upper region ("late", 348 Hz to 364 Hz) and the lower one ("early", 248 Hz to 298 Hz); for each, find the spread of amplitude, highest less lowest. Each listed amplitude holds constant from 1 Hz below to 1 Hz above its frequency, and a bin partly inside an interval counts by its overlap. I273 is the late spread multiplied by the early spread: 42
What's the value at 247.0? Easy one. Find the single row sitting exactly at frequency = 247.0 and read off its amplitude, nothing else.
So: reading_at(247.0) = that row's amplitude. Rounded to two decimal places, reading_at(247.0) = 70.33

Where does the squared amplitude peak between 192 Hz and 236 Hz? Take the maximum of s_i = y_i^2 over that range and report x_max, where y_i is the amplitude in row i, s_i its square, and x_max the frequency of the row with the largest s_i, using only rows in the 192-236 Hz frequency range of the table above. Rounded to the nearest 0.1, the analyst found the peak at 219.0 Hz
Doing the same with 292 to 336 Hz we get 307.0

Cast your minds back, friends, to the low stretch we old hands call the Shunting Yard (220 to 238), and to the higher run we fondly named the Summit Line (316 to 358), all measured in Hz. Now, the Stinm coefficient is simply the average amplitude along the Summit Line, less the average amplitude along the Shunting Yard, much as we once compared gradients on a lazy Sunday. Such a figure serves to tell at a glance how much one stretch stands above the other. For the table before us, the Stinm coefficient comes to -20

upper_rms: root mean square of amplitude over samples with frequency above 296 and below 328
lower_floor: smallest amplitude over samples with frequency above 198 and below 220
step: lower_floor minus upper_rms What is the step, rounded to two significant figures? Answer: 13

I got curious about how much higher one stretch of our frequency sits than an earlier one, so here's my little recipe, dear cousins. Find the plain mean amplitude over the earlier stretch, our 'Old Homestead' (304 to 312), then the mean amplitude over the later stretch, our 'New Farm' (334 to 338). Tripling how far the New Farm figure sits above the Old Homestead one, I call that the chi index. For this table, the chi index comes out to -10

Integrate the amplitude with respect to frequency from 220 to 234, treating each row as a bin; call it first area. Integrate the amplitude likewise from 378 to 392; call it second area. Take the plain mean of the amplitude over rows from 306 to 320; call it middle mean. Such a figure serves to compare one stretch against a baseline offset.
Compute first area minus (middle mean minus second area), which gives 2023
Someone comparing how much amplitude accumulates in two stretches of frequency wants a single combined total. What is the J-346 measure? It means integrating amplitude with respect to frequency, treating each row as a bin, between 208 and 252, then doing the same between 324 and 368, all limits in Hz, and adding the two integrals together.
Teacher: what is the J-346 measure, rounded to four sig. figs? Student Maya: 6056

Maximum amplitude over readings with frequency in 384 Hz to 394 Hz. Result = 72.23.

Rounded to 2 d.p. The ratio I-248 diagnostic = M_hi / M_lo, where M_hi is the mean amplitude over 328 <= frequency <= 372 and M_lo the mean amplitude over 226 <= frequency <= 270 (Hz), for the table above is 0.86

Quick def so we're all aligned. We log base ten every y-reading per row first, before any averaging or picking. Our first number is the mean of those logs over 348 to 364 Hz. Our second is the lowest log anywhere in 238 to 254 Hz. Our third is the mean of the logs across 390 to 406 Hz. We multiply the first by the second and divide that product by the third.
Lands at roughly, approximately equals 1.75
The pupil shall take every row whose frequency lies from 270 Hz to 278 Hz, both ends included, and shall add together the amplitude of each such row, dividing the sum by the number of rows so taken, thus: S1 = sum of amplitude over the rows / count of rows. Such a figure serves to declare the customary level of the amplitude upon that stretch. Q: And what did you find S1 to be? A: 61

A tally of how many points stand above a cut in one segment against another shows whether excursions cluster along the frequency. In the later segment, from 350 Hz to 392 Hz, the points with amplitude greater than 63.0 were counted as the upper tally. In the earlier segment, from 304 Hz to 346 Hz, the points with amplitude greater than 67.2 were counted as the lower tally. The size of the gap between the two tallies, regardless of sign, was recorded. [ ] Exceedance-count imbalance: 12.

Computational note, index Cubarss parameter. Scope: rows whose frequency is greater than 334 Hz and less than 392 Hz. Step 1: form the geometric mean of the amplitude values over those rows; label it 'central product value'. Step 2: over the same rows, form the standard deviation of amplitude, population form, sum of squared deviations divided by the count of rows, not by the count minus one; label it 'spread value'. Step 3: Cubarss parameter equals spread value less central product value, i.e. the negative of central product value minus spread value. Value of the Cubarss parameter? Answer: -58.6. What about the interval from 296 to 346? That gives -57.2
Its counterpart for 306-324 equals -56.1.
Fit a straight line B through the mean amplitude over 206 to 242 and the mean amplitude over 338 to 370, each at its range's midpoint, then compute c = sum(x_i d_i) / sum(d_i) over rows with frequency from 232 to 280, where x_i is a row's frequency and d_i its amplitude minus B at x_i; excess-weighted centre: 263.4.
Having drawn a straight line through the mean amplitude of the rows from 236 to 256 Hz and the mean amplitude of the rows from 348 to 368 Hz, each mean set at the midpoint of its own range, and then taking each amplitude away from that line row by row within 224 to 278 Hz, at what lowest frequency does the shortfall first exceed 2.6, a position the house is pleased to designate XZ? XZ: 251.0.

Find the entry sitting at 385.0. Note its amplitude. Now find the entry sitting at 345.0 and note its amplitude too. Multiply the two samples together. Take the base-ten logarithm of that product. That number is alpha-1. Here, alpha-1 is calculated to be 3.58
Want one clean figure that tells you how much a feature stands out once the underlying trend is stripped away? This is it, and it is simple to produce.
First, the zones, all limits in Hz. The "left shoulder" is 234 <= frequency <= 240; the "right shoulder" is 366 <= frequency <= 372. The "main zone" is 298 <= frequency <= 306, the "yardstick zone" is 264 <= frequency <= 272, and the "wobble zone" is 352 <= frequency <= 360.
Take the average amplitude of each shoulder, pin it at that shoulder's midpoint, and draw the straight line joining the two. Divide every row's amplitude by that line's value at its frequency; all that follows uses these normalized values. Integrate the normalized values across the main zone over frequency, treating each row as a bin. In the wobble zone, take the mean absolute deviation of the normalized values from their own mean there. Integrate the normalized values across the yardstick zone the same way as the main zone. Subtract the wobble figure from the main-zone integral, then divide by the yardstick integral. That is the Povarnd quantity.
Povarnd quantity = 1.030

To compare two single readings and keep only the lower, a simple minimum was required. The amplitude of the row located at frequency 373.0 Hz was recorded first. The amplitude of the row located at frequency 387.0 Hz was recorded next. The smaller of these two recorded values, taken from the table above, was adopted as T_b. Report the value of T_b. 66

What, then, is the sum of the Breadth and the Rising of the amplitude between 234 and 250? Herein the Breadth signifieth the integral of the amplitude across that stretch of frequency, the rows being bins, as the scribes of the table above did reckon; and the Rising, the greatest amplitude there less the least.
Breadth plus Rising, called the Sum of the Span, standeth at 1195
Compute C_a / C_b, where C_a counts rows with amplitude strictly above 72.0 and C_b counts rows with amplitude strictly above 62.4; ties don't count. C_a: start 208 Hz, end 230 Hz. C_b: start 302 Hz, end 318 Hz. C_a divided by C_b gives 5.5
